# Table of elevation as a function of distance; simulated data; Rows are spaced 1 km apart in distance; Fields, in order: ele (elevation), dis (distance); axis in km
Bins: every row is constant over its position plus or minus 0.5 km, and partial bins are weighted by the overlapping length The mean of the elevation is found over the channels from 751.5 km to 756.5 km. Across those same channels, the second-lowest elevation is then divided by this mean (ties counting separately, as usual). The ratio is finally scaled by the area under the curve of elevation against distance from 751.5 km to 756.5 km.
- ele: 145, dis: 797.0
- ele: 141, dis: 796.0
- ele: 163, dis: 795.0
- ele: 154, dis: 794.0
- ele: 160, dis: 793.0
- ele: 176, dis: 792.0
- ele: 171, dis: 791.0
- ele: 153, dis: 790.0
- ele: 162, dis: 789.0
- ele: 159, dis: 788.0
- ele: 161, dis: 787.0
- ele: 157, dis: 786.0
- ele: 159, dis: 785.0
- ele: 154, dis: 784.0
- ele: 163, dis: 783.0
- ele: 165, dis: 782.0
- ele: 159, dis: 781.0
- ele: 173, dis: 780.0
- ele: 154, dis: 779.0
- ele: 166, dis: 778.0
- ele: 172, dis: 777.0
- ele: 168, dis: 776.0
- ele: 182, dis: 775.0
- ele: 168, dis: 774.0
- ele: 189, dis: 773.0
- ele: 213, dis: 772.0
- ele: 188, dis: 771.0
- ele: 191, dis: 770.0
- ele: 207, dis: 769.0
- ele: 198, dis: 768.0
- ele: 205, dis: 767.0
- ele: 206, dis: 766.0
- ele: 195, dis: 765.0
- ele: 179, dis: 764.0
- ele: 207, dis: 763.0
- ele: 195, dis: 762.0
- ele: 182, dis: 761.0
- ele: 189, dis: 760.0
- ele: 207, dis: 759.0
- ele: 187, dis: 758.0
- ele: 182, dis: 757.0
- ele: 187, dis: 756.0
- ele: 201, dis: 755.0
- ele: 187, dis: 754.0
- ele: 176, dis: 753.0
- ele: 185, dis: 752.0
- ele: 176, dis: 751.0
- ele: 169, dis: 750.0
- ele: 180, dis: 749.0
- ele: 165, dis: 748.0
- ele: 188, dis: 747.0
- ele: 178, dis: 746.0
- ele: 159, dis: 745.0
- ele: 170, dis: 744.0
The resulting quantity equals 925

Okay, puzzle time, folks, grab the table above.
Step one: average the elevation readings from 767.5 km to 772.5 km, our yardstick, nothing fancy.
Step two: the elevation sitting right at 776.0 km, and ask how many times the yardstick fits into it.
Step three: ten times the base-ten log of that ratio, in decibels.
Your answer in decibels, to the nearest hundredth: -0.74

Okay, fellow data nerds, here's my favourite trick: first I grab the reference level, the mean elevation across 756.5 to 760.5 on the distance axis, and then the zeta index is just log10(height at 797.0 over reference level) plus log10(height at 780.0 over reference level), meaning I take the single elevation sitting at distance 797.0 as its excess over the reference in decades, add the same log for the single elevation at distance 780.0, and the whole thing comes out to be -0.16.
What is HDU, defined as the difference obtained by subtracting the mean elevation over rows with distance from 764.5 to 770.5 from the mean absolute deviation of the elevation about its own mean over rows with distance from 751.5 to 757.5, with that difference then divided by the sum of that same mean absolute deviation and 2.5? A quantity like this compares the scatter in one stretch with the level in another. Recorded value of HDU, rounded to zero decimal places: -25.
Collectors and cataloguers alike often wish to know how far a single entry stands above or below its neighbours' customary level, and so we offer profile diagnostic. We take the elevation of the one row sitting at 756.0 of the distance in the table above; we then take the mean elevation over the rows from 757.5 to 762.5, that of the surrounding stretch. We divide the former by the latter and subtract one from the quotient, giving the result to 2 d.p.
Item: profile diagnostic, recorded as -0.03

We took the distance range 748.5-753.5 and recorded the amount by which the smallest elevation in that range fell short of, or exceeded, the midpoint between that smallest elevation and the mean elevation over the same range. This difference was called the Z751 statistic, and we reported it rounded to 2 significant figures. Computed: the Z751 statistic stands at -4.1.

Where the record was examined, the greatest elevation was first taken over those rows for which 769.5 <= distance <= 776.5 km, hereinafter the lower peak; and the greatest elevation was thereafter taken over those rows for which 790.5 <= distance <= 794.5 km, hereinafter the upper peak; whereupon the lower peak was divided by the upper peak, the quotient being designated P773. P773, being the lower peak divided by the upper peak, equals 1.21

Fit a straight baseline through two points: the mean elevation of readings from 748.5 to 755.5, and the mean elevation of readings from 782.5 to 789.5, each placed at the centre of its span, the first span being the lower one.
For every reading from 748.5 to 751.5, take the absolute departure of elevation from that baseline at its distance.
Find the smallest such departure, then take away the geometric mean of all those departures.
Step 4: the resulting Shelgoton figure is -3.26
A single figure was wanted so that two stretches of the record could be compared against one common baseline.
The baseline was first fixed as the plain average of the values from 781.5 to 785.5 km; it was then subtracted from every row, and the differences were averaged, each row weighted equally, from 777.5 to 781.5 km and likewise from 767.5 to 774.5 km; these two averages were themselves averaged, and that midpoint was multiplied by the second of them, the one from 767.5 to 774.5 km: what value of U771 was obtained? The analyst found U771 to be 596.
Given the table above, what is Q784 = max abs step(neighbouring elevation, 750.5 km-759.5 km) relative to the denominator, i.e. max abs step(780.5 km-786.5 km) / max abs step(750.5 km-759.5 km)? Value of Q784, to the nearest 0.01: 0.45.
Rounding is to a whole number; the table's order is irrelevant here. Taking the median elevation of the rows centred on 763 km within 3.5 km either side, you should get 195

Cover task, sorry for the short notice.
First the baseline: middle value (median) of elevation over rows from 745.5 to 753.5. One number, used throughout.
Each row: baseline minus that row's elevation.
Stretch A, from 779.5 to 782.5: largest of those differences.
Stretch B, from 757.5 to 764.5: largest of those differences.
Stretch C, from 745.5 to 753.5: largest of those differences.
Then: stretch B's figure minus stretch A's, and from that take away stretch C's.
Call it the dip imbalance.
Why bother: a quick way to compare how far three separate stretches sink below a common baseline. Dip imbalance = -32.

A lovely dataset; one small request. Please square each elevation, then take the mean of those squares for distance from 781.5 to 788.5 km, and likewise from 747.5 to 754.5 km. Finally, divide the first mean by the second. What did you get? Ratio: 0.81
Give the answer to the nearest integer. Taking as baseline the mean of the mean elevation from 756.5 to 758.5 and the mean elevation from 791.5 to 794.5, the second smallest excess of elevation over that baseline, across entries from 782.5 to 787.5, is -17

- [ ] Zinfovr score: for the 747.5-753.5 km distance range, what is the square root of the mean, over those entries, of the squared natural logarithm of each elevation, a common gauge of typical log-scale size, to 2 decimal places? 5.17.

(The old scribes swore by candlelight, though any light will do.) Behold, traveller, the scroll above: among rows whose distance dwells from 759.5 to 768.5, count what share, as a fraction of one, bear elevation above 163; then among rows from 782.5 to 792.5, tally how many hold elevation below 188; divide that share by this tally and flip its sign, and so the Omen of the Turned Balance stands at -0.100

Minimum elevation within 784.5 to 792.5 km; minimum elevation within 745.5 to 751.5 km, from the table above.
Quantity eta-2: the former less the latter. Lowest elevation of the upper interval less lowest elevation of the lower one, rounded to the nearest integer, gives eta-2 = -12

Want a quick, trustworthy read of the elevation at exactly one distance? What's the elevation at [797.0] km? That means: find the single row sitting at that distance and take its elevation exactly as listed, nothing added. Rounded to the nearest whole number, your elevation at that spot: 145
